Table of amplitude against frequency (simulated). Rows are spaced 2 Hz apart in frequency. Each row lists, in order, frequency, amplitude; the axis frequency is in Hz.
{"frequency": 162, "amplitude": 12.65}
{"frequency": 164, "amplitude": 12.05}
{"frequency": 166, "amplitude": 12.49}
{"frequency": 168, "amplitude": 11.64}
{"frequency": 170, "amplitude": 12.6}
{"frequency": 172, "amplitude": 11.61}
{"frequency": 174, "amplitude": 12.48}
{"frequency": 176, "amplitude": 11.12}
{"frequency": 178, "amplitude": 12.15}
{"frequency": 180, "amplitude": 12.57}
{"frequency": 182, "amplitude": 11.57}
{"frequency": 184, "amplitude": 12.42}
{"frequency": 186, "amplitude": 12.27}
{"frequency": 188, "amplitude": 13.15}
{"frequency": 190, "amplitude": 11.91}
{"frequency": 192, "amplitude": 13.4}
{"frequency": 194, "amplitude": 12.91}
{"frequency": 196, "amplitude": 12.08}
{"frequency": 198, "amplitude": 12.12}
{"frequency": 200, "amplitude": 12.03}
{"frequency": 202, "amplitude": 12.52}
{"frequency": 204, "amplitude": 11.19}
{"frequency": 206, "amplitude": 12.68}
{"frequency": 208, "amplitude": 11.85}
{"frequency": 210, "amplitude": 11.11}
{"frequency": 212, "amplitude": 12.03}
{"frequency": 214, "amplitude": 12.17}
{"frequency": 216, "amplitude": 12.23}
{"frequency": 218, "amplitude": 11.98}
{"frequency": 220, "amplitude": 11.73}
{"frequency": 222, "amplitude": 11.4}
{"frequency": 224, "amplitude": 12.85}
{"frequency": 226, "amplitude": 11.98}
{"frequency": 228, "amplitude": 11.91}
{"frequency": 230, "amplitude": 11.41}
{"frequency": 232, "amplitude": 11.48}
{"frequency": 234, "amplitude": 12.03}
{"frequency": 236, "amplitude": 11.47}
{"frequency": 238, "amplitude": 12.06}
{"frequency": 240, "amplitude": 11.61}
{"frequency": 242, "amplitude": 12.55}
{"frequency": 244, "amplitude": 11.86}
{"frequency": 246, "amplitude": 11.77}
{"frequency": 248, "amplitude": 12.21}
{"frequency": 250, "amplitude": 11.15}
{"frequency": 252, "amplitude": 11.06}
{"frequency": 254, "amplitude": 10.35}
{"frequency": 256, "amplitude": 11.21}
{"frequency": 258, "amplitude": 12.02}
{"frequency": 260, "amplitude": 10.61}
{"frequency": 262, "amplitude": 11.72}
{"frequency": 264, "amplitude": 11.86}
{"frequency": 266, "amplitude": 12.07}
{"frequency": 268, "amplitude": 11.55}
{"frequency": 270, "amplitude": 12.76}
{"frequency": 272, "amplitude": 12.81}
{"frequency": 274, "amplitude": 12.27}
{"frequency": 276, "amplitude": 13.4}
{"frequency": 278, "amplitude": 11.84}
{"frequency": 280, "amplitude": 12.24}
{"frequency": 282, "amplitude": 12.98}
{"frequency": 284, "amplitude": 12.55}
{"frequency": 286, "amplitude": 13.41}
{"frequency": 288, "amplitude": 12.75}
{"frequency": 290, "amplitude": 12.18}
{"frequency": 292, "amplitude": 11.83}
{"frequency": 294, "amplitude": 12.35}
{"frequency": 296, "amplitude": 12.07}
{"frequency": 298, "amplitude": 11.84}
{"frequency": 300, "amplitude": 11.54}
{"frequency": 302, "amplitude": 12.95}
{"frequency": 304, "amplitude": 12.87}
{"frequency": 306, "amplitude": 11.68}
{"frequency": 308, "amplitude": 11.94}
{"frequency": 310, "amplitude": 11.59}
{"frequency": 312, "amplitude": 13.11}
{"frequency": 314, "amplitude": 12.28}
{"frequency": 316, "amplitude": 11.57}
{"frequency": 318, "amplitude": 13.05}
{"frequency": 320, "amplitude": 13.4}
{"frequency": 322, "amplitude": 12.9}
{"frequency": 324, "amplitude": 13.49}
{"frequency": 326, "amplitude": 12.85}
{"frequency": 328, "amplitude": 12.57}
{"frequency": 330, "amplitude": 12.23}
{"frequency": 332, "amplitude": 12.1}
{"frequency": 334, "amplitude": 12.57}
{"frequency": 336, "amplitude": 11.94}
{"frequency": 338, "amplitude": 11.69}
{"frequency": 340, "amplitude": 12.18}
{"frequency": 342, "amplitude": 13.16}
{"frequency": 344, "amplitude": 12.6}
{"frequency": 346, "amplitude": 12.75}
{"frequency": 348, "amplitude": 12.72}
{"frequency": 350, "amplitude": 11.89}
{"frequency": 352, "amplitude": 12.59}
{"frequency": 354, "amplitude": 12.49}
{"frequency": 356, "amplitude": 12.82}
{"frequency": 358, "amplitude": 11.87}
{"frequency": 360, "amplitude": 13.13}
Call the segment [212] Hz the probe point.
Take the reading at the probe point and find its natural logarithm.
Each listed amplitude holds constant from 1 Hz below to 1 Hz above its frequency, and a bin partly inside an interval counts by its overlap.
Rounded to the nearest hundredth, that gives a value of 2.49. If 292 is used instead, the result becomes 2.47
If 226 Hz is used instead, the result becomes 2.48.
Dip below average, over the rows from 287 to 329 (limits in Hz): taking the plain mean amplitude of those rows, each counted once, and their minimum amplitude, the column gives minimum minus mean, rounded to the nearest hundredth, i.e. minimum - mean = -0.88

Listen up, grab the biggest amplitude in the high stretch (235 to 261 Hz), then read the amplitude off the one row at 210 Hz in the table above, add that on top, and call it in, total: 23.7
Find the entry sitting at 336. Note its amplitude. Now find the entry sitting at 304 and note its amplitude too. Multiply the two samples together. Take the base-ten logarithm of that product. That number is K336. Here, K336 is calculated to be 2.19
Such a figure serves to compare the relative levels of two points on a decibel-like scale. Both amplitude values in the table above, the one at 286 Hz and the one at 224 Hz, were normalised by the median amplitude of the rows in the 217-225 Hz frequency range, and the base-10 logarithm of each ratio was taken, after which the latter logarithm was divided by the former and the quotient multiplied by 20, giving 13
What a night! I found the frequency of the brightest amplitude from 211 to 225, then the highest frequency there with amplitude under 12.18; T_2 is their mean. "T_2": 223 Hz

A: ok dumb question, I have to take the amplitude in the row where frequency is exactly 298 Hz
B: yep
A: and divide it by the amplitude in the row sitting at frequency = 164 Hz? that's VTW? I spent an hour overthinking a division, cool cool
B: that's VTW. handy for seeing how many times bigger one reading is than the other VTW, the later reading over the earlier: 0.98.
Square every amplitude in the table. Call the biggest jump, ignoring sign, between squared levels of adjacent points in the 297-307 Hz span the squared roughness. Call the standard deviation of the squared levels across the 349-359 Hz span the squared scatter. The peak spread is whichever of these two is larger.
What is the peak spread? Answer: 35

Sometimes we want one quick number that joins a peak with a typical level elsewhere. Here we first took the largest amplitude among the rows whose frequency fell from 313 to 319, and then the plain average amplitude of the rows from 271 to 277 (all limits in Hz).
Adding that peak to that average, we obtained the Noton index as 25.9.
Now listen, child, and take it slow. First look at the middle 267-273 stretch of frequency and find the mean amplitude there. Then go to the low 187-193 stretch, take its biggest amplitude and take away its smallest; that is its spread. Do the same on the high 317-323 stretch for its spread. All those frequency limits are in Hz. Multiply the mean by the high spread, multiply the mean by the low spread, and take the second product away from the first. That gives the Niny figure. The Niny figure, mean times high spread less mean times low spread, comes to -12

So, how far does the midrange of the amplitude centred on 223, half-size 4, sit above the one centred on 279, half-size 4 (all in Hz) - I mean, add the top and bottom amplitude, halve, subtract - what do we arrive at -0.5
